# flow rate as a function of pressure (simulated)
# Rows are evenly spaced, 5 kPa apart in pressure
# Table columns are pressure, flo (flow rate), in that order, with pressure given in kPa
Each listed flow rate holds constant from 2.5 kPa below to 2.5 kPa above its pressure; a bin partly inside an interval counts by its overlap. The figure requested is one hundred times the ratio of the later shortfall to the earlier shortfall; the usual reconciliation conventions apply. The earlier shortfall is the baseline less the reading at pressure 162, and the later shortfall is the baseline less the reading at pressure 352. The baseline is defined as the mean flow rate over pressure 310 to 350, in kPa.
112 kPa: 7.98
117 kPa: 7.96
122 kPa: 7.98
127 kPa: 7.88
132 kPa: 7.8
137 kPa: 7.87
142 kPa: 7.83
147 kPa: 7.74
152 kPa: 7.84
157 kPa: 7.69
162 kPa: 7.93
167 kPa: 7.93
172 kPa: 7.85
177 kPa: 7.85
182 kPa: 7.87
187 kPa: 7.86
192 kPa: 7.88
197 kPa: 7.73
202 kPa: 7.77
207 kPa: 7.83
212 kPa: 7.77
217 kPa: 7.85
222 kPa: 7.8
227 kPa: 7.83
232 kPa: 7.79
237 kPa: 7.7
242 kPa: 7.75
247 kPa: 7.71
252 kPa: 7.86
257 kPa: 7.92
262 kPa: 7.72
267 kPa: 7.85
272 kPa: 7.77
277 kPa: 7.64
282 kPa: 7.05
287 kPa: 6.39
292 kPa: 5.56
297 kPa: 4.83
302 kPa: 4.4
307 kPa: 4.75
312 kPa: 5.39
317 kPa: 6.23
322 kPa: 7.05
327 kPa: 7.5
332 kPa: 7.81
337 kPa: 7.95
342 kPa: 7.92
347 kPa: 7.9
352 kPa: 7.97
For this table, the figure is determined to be 106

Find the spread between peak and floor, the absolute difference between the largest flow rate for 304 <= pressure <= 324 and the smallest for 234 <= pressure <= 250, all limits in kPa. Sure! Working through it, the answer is 0.65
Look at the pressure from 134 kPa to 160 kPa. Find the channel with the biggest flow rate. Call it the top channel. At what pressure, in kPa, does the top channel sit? 137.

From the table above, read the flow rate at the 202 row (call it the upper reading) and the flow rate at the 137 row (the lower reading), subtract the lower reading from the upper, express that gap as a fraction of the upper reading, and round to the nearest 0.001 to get -0.013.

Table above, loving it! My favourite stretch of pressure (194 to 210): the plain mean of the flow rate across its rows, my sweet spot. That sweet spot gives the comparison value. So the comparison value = 7.8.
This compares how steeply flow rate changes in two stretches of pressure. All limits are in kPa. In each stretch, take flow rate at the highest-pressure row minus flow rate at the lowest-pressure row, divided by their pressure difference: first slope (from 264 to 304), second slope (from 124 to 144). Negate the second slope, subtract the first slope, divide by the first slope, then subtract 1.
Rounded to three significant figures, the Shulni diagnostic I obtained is -2.03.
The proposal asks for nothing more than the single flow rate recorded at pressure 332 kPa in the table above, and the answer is 7.81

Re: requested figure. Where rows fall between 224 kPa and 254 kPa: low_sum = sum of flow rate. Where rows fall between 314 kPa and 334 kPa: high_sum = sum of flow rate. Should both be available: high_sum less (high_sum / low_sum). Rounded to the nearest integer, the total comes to 28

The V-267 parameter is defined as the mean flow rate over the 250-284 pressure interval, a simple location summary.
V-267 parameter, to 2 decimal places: 7.69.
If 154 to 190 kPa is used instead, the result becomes 7.85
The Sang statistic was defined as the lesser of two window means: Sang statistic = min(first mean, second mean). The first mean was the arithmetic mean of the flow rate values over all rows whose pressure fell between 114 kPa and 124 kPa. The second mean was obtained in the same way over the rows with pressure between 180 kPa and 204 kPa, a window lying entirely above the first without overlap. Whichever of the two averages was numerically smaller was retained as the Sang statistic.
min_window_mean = 7.82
